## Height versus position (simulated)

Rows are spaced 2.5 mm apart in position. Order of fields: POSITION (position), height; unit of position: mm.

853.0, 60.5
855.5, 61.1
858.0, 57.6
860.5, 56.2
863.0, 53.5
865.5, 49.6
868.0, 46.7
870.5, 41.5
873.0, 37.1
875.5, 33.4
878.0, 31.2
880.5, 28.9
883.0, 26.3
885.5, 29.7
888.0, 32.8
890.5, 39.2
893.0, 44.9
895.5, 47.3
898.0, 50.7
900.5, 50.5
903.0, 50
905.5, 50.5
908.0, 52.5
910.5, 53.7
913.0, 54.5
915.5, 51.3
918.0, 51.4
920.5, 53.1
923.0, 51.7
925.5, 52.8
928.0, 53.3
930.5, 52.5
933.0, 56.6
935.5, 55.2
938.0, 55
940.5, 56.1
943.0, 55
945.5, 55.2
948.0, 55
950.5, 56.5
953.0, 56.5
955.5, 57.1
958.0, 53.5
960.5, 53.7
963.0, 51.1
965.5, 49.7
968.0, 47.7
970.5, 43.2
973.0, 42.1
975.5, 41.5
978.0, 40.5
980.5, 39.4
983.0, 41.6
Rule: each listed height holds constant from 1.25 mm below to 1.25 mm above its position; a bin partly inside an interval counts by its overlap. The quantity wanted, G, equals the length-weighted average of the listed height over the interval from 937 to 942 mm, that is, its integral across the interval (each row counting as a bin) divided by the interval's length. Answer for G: 56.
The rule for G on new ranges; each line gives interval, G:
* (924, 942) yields 54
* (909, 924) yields 53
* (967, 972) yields 45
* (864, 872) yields 46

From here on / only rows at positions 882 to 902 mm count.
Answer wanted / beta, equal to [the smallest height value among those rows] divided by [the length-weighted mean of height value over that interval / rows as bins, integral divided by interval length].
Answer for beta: 0.65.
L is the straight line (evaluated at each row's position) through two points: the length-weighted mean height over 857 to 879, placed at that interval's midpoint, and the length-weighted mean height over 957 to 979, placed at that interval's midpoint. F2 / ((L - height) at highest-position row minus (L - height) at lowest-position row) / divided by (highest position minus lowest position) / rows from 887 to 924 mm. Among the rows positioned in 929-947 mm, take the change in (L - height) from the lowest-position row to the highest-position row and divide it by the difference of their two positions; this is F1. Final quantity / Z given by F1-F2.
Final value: 0.4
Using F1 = -0.16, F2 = -0.5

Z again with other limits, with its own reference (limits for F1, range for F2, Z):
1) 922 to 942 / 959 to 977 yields -1.1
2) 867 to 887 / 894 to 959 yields 1.1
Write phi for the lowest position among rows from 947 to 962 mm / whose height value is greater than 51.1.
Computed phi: 948.0 mm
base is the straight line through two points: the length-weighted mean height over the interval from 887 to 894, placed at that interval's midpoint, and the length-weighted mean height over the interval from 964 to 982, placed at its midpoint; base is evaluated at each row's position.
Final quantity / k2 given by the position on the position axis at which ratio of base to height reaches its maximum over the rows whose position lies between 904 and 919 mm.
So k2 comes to 905.5 mm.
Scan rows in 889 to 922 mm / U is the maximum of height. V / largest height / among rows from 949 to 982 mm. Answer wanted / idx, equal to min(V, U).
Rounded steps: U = 54.5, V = 57.1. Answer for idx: 54.5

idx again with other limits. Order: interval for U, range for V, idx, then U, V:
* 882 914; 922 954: 54.5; 54.5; 56.6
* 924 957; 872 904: 50.7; 57.1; 50.7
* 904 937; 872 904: 50.7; 56.6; 50.7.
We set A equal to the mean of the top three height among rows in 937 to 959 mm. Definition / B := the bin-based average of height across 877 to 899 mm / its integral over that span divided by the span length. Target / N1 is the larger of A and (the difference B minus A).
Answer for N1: 57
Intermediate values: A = 56.7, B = 37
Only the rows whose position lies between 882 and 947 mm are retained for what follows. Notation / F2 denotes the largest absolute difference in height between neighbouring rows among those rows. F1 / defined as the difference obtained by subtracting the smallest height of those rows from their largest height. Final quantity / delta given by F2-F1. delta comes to -24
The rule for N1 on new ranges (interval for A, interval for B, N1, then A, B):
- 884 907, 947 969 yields 51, 50.6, 53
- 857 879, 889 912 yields 56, 55.8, 49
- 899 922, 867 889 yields 54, 53.8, 34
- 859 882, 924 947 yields 53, 53.1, 55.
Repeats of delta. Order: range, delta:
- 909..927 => 0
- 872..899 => -18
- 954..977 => -11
